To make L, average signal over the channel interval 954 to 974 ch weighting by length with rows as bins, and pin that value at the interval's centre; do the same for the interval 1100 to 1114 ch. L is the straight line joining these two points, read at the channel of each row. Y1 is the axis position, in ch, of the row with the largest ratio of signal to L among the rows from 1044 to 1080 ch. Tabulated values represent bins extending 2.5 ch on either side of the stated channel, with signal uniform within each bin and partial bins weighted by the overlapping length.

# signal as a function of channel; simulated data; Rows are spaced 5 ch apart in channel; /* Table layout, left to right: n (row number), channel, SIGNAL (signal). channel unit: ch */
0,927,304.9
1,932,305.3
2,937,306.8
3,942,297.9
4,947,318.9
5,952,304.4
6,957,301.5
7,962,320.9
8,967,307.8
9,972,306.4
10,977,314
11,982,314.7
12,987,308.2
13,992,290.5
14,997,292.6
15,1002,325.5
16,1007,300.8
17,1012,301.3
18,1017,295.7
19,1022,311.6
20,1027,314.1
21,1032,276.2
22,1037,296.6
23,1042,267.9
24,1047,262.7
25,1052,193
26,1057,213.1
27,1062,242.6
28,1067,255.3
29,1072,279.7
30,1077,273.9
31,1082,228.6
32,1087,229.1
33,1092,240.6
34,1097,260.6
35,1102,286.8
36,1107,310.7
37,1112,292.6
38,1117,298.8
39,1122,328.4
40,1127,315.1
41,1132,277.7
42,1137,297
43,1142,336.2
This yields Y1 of 1072 ch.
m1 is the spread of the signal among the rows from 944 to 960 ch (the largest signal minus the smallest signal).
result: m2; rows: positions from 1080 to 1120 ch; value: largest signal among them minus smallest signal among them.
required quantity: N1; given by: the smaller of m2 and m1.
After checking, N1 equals 17.4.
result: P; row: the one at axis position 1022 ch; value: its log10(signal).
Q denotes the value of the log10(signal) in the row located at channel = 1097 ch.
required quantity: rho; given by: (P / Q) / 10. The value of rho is 0.103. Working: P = 2.49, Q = 2.42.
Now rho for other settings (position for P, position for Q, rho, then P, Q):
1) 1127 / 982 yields 0.100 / 2.50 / 2.50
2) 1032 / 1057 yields 0.105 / 2.44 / 2.33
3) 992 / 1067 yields 0.102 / 2.46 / 2.41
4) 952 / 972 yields 0.100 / 2.48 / 2.49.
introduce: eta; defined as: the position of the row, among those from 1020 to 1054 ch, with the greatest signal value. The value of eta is 1027 ch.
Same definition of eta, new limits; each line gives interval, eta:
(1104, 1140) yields 1122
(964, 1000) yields 982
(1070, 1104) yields 1102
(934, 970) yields 962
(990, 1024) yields 1002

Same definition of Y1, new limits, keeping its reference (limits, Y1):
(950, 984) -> 962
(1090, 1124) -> 1122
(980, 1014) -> 1002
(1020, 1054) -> 1027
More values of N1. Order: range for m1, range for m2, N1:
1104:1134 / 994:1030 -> 32.9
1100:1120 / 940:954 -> 21.0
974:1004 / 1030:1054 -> 35.0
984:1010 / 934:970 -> 23.0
